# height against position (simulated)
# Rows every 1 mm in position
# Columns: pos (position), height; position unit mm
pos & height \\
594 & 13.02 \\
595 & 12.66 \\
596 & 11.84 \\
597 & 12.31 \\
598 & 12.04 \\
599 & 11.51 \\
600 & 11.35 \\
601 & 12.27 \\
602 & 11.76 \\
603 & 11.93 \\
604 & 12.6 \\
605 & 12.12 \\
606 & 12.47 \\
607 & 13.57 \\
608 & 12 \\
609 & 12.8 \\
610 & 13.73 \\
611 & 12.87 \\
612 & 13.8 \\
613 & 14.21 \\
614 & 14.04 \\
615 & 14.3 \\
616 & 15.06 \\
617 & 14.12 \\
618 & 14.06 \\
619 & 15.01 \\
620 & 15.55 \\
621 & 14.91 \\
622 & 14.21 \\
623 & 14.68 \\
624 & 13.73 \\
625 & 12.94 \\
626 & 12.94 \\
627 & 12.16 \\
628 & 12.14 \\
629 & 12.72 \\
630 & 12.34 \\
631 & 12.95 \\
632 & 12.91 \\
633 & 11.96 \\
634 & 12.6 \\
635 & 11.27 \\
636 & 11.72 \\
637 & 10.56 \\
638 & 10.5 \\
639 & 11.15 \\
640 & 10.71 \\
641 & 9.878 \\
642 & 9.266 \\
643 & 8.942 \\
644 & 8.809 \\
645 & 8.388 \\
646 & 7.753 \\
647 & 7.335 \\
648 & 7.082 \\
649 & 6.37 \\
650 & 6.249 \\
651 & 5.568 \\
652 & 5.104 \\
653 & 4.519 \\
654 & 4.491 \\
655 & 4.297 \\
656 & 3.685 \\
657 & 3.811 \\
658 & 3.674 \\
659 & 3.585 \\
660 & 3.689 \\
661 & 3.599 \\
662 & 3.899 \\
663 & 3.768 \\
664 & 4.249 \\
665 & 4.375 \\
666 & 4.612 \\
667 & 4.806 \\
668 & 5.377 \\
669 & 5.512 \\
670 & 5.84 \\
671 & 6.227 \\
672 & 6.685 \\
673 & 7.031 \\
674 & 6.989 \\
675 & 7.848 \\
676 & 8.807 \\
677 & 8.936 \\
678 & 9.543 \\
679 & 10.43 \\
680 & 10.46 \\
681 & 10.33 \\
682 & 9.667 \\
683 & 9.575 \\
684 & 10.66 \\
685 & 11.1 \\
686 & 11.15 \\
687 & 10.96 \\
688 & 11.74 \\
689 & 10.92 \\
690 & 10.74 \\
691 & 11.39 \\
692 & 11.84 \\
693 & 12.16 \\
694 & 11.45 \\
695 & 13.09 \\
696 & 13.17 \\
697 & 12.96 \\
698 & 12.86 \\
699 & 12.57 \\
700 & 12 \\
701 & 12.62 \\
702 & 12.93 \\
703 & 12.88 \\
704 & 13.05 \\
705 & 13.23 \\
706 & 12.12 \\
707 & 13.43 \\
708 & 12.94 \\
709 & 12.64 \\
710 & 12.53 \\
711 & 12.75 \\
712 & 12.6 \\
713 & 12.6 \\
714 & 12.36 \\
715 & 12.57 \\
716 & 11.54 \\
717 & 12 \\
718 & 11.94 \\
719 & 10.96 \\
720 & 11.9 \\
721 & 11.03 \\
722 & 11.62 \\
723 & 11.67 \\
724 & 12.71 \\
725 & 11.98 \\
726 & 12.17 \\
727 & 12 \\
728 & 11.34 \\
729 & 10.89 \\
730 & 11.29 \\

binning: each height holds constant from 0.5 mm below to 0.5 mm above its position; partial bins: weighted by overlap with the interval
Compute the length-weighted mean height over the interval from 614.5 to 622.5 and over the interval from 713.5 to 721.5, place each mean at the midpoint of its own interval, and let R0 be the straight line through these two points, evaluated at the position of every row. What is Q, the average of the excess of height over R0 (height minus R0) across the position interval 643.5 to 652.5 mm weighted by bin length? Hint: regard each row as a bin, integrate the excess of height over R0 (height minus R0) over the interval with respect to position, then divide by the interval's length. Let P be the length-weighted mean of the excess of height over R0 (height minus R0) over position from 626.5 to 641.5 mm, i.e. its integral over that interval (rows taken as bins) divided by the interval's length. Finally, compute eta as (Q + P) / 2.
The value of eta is -5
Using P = -2.5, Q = -7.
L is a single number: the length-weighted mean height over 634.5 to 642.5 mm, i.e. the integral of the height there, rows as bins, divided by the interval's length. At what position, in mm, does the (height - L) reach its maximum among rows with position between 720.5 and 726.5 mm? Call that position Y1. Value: 724 mm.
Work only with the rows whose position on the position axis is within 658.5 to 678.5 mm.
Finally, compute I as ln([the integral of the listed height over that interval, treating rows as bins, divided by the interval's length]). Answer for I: 1.75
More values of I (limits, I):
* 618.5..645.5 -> 2.49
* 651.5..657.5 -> 1.46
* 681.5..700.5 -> 2.45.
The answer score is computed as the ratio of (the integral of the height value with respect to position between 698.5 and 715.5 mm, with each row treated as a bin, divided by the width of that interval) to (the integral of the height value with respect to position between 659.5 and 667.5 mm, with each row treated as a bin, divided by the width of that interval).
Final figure 3.1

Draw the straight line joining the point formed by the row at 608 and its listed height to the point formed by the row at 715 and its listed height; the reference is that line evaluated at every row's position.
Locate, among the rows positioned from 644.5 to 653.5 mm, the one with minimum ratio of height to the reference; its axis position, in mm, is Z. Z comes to 653 mm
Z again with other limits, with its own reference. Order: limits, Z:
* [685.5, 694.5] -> 690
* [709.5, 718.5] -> 716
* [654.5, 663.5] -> 659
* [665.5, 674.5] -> 666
